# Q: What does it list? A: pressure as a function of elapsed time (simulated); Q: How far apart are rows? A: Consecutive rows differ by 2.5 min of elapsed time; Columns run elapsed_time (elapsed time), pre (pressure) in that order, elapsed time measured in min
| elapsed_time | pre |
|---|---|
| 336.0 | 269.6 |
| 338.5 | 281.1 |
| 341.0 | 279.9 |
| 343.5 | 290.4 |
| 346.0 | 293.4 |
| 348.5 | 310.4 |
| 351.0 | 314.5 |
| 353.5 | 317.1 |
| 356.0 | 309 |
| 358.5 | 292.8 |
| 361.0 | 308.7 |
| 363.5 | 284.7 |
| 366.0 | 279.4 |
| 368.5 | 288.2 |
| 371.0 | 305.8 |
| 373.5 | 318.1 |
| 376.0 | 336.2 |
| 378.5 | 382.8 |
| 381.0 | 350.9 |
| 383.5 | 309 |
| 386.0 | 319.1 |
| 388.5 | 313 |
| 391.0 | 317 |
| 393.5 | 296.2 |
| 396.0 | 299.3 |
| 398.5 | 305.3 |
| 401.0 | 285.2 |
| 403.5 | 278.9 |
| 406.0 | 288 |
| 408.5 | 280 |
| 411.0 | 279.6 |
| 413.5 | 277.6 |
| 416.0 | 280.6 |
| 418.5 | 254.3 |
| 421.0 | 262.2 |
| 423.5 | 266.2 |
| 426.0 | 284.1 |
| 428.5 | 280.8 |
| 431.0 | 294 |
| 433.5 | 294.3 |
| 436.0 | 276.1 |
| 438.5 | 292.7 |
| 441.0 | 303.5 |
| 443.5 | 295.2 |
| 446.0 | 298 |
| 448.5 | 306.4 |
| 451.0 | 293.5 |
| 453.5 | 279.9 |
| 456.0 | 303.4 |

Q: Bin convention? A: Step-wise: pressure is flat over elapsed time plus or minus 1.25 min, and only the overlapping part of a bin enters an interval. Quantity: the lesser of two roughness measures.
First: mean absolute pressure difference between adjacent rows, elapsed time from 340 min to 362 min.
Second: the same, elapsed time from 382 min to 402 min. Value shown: 10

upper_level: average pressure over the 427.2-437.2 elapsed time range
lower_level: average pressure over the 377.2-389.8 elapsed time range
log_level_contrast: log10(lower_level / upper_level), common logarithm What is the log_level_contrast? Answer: 0.07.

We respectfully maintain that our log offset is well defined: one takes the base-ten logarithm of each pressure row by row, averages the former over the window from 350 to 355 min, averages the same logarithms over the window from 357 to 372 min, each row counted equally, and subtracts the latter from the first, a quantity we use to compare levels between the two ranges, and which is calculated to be 0.032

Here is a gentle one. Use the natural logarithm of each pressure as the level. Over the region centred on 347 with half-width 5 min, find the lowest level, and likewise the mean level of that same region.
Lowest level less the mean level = -0.04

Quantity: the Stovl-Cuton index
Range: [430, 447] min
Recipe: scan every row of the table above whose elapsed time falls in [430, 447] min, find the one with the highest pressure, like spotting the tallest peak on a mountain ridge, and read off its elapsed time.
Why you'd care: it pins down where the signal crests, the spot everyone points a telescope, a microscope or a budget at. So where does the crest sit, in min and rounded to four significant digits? 441.0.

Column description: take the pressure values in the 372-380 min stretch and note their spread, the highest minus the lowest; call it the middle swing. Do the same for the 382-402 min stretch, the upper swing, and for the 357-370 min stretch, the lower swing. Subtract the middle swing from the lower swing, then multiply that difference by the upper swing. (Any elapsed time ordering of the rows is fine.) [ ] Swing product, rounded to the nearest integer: -1200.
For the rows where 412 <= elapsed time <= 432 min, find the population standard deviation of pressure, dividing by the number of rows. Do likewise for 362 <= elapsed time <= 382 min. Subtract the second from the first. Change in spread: -22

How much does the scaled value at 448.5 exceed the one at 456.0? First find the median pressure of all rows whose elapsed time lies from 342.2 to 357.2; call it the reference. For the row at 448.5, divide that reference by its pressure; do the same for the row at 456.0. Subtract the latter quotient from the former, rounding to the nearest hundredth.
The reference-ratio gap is -0.01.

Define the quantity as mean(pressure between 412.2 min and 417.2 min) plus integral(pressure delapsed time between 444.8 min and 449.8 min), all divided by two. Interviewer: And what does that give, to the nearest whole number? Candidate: 895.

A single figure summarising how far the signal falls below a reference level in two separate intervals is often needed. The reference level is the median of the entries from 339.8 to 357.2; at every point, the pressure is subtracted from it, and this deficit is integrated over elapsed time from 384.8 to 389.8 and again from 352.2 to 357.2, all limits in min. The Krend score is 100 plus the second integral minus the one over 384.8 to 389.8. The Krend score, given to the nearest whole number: 115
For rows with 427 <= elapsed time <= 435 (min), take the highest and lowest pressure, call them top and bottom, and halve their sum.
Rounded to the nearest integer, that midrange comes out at 288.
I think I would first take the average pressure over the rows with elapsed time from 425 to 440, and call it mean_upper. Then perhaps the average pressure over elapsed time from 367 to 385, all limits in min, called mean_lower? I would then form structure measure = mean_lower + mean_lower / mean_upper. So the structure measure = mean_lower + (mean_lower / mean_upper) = 328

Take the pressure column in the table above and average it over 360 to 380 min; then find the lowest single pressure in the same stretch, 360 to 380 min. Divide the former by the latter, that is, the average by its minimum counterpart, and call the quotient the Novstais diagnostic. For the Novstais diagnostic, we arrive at 1.12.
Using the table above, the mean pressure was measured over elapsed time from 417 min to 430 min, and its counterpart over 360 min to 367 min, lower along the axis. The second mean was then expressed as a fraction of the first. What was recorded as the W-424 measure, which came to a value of 1.08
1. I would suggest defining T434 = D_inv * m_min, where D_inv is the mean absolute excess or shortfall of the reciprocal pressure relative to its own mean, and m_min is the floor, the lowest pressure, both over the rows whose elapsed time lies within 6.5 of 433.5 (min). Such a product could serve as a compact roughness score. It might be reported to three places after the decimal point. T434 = 0.025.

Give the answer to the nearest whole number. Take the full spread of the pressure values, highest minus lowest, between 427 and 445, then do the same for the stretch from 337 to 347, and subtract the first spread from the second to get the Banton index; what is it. -14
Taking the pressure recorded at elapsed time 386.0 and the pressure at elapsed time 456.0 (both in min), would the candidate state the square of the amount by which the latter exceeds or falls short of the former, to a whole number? 246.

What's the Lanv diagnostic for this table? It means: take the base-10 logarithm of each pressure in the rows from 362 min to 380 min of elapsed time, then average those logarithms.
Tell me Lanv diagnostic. 2.49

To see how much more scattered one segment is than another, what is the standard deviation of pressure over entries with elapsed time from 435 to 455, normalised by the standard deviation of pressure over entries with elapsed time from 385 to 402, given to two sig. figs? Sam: 0.86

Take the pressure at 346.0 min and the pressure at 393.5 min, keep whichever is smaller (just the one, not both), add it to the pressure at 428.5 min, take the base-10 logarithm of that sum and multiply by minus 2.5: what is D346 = -6.90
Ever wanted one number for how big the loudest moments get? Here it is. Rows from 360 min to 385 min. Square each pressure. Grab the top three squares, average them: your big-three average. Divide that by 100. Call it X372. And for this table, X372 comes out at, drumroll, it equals 1276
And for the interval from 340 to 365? 986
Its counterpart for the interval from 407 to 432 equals 820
